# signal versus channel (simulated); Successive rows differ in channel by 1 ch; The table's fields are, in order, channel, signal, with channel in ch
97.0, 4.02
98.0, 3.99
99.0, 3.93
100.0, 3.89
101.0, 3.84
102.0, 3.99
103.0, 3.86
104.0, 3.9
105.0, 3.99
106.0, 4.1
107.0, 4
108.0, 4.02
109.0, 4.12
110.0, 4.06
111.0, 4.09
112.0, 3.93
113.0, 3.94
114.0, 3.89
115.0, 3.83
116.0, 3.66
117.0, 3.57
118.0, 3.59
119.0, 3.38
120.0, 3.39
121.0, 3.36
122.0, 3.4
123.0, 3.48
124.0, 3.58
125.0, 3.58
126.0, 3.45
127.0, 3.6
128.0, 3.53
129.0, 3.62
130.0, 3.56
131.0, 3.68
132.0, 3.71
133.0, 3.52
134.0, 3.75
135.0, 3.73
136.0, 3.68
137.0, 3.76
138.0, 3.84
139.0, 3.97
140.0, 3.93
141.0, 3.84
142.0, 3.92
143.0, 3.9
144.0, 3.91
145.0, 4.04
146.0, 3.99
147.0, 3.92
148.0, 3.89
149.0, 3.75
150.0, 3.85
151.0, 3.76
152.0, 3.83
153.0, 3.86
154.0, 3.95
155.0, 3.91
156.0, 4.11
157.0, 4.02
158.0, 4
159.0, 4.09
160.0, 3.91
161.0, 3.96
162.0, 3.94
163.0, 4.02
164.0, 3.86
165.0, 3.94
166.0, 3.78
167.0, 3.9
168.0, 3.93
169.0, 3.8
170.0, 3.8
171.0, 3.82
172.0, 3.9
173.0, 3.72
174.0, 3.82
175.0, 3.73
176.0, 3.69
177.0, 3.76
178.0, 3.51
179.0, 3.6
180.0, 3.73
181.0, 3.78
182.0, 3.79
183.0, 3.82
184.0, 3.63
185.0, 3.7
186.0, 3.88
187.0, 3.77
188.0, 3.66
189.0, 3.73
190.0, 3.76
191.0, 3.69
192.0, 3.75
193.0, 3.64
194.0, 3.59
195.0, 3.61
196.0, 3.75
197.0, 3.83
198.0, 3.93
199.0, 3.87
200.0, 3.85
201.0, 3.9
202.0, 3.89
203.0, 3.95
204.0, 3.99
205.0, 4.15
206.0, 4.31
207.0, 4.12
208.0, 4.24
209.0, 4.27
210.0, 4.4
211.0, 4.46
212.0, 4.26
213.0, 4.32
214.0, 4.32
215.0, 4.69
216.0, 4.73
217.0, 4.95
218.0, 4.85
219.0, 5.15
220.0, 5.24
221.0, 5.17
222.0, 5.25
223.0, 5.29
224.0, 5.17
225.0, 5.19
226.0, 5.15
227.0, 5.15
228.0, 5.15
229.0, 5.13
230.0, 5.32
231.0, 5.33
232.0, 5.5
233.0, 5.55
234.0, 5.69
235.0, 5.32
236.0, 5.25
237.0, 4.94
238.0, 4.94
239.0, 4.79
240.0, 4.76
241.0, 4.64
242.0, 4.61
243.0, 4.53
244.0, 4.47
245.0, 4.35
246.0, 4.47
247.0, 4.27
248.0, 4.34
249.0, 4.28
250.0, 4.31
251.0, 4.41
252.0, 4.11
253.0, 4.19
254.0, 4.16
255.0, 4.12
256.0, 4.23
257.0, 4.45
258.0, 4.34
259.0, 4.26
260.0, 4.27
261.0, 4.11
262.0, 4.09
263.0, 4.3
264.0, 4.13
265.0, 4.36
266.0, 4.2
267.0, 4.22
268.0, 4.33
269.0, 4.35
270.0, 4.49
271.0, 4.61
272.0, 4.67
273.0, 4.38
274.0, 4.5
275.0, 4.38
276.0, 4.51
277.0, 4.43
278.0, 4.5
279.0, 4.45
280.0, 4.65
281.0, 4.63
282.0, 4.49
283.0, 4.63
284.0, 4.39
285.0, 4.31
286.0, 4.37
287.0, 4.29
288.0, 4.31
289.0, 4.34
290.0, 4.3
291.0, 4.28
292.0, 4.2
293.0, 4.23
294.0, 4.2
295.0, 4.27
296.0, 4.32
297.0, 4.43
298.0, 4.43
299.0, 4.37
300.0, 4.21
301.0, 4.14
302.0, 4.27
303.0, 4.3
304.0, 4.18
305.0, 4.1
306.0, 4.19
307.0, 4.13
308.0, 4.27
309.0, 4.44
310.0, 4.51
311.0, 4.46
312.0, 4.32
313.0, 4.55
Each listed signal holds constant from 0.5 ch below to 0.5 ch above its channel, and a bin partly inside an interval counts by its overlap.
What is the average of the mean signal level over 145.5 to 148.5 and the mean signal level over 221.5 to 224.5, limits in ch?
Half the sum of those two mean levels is 4.6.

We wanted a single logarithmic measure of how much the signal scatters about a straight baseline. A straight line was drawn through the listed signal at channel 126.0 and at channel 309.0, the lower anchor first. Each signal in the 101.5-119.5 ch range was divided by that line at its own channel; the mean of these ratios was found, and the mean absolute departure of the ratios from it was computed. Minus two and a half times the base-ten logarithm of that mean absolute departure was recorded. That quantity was 3.19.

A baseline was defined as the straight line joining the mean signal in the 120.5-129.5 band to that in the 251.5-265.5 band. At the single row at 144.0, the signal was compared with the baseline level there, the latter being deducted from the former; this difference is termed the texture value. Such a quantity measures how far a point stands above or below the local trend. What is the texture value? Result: 0.30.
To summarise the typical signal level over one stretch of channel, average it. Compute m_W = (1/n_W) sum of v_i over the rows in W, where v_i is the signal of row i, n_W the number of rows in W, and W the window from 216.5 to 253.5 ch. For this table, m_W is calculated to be 4.9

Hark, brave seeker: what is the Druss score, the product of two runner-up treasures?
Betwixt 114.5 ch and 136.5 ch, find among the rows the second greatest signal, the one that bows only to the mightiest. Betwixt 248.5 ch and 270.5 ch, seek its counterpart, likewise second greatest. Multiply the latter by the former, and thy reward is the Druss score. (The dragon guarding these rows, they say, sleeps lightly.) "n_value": 16.7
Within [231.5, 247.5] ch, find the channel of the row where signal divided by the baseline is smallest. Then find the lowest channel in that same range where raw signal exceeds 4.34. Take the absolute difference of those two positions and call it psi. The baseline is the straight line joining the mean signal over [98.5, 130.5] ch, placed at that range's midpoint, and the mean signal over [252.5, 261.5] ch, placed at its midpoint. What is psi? 15 ch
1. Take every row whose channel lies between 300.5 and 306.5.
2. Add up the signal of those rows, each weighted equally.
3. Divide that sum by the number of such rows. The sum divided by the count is 4.20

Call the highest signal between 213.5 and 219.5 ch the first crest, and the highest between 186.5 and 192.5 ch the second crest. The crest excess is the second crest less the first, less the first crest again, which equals -6.5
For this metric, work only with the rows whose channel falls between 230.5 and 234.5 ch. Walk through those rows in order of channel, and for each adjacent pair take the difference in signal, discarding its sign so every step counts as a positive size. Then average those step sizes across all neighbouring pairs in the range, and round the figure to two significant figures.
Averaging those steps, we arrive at 0.12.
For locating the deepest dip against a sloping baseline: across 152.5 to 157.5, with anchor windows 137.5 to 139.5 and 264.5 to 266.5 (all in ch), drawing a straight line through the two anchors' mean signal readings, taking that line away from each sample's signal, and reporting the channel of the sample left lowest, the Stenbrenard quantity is 153.0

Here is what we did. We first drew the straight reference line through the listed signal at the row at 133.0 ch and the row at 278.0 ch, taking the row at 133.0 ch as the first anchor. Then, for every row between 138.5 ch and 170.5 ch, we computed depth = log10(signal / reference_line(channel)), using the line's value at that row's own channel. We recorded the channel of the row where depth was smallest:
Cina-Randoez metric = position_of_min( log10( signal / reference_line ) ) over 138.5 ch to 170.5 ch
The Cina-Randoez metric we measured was 170.0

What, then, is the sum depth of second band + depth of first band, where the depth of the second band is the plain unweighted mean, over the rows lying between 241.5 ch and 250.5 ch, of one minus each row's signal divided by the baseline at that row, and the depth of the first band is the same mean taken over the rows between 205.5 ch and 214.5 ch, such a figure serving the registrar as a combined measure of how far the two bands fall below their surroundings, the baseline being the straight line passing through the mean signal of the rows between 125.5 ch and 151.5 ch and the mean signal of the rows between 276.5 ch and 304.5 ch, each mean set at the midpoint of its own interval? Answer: -0.12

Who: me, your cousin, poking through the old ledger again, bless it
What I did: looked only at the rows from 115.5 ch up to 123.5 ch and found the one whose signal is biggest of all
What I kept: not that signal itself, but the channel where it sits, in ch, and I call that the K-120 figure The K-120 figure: 116.0 ch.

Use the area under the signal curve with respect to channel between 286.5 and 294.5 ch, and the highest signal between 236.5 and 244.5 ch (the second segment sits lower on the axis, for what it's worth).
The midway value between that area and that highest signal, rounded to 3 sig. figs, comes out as 19.5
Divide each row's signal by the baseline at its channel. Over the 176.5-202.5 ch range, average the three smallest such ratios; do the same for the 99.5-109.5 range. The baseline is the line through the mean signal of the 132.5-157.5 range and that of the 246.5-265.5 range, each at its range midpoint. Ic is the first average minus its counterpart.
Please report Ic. -0.15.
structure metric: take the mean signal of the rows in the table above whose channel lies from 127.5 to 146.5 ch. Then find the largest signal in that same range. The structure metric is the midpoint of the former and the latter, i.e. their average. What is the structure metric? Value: 3.9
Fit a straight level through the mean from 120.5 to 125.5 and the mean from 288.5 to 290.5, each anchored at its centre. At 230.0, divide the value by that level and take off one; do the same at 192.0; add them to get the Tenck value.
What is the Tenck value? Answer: 0.30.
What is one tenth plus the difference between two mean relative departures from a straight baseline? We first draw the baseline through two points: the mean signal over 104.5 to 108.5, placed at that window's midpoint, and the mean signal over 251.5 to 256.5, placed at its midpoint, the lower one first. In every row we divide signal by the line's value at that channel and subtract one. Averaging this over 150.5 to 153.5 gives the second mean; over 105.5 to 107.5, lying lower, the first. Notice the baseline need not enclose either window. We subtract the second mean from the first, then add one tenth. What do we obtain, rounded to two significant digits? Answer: 0.17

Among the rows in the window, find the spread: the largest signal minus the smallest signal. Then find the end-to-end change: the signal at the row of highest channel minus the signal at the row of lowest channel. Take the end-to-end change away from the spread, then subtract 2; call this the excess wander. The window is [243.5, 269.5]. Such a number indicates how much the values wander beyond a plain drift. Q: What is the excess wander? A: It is -1.50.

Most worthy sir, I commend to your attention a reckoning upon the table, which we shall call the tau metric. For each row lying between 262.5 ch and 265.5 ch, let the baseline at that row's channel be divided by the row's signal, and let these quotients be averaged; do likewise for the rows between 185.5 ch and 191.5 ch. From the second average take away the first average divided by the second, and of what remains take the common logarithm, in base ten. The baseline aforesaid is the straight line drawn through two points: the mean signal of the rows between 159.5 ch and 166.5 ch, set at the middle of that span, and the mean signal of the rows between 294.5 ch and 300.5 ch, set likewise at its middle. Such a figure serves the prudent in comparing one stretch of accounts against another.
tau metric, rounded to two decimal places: -0.87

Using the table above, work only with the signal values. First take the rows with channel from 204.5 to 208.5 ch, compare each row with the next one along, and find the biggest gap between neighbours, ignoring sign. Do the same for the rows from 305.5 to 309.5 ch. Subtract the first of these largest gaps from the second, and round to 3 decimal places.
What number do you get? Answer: -0.020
